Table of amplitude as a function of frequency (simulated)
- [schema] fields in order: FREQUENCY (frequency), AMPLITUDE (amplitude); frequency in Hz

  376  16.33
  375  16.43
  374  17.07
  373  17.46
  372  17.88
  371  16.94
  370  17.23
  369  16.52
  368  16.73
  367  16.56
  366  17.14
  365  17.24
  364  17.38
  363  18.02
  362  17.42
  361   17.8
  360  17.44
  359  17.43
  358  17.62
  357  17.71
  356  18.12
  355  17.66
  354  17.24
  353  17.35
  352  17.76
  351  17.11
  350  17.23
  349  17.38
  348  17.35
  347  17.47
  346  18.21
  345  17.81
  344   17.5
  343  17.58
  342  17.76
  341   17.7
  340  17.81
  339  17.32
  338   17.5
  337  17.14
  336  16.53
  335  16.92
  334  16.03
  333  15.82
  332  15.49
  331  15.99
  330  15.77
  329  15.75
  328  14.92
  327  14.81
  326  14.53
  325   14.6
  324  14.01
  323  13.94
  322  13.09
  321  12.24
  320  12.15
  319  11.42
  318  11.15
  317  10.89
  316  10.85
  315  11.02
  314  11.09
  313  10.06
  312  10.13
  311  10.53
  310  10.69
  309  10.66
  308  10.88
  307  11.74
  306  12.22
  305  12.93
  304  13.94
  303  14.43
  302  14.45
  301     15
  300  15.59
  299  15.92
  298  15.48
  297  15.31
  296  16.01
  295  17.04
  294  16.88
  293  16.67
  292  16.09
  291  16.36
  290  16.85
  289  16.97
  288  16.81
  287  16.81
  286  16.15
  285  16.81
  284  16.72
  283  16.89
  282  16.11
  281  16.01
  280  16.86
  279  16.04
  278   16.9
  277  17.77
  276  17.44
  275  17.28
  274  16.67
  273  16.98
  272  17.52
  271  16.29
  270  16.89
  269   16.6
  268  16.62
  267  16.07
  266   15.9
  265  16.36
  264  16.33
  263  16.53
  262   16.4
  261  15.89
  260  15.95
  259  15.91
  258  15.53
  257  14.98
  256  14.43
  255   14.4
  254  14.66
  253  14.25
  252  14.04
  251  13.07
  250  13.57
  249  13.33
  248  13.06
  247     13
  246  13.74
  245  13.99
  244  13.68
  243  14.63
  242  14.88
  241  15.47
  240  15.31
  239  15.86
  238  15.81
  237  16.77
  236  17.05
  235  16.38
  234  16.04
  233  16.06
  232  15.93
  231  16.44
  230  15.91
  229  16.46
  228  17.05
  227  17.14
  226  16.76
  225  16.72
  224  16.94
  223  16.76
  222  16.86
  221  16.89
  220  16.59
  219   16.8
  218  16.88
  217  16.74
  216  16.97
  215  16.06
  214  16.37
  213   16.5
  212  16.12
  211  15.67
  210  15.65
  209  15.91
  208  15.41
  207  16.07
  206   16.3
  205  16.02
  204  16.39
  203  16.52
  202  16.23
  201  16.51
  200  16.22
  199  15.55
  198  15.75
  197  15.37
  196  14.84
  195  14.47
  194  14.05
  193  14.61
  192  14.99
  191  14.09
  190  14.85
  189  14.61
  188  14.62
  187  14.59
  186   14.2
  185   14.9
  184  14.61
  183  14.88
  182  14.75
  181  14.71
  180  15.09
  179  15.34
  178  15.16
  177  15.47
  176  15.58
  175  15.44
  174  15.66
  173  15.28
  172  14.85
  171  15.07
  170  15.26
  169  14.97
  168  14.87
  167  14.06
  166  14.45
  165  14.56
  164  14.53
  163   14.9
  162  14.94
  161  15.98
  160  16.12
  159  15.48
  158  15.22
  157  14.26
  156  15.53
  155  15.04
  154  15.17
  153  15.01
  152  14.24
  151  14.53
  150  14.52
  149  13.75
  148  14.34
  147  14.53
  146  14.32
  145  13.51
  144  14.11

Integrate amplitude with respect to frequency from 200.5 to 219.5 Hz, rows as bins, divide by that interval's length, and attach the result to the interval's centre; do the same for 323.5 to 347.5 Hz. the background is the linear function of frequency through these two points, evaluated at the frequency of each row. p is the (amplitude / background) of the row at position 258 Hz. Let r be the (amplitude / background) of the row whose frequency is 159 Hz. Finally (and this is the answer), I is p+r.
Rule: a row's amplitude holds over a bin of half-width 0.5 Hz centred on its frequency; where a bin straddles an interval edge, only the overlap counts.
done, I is 1.91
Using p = 0.95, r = 0.96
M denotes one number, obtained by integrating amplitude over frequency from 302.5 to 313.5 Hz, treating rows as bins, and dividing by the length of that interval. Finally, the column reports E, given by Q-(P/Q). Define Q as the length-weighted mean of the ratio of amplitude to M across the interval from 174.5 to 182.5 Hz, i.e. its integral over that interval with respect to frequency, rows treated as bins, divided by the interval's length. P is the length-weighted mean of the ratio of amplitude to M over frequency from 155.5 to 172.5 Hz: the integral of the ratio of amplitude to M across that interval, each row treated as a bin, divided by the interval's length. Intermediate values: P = 1.29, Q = 1.30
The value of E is 0.32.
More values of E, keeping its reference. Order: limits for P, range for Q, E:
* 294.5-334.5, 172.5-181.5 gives 0.43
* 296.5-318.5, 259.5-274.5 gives 0.65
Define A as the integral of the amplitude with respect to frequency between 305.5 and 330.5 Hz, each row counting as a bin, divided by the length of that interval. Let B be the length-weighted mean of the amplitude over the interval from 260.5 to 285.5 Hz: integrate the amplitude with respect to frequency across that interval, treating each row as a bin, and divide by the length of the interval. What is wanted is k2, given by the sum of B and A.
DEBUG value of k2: 29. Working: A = 12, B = 16.6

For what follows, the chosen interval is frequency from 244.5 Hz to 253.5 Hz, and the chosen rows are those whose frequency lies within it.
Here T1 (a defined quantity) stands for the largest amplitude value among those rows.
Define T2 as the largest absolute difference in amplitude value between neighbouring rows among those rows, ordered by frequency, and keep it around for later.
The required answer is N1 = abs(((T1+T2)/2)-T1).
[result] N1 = 6.64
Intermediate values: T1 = 14.25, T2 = 1.0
